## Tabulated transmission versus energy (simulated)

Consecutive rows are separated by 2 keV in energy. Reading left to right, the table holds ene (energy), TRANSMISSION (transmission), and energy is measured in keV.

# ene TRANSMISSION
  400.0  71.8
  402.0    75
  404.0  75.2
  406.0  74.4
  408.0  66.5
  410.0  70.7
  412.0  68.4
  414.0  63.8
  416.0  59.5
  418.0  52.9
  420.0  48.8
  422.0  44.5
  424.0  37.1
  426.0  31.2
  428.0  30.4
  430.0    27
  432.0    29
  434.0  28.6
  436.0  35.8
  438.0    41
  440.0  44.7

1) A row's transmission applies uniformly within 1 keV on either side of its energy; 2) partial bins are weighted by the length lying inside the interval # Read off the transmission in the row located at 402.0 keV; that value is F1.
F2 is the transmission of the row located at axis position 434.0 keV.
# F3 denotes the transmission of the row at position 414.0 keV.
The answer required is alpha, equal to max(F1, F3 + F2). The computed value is 92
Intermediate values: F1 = 75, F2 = 28.6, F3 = 63.8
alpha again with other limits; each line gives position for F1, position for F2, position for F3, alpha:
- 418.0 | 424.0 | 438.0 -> 78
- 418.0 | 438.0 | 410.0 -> 112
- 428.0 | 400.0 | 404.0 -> 147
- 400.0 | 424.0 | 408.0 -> 104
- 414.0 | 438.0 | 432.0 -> 70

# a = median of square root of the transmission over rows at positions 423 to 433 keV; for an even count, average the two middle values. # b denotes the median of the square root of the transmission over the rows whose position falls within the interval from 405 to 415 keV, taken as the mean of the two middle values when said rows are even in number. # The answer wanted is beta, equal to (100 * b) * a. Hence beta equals 4560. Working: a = 5.5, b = 8.3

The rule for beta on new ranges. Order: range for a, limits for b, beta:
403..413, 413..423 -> 6116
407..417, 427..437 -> 4391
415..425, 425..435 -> 3762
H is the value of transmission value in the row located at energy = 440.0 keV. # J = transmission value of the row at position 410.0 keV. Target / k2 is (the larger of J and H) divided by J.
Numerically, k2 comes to 1.00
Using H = 44.7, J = 70.7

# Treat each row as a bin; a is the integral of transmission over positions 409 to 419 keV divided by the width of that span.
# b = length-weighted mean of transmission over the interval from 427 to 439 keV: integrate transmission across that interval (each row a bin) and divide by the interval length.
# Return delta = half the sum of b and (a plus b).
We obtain 63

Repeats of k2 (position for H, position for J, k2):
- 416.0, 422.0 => 1.34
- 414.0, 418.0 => 1.21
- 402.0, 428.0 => 2.47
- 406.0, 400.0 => 1.04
